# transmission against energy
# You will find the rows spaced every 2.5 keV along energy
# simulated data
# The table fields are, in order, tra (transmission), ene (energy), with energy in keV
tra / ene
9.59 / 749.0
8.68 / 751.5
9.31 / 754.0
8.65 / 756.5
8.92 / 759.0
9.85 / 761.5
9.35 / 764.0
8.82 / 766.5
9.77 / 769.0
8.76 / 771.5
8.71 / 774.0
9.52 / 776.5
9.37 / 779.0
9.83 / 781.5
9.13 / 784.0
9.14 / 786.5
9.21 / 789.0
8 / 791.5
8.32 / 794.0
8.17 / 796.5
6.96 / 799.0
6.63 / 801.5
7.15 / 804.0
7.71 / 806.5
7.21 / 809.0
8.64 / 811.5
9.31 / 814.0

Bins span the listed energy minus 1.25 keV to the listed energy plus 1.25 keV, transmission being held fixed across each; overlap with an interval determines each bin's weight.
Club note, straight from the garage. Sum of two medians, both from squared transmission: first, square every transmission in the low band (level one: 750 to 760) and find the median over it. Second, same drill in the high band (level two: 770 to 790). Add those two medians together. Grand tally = 162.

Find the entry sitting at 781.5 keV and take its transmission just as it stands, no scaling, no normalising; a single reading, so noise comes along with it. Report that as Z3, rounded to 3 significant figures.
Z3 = 9.83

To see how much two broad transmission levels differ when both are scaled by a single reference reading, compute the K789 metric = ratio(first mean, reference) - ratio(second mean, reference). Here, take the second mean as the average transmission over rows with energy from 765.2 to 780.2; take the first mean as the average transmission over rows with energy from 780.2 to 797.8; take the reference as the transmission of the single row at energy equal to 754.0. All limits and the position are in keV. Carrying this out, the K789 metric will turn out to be -0.04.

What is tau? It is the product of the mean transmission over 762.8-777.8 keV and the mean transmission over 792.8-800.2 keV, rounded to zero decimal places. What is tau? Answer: 72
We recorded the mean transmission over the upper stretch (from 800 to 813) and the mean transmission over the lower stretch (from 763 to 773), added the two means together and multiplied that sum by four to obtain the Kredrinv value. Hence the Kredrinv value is 67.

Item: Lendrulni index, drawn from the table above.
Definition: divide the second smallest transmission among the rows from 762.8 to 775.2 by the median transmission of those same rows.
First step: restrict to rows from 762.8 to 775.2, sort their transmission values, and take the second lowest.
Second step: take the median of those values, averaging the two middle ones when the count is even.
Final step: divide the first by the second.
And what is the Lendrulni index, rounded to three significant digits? 0.993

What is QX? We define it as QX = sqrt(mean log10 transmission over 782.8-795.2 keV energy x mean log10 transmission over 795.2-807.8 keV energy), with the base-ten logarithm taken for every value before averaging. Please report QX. 0.902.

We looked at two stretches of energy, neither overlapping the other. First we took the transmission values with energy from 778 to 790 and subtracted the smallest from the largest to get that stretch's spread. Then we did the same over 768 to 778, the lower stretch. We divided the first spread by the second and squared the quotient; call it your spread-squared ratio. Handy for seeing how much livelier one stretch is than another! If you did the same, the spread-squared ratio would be 0.4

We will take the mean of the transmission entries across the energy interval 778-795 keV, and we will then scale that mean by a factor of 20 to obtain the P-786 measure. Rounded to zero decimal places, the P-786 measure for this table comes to 180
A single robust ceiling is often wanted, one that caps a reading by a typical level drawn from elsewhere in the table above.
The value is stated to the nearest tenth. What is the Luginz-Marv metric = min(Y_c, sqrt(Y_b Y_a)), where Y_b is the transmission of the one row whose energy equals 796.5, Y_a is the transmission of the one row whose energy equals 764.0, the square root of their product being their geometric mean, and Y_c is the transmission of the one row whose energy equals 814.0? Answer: 8.7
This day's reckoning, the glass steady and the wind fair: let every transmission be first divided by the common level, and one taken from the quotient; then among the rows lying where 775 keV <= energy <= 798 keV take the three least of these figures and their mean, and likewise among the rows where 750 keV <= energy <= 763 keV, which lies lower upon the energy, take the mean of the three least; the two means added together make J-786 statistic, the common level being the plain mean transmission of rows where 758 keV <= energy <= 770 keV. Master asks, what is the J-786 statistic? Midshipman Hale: -0.19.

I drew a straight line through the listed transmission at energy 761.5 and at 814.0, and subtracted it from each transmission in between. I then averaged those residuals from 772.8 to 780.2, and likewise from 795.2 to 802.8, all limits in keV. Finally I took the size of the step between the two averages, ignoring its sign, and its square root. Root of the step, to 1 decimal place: 1.3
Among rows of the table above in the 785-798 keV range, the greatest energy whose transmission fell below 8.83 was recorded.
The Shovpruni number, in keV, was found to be 796.5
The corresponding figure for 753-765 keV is 756.5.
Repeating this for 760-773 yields 771.5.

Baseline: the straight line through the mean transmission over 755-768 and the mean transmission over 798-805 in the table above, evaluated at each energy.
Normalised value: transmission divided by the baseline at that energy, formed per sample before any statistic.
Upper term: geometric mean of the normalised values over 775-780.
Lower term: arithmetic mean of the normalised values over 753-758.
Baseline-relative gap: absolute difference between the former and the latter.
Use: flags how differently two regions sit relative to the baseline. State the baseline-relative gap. 0.20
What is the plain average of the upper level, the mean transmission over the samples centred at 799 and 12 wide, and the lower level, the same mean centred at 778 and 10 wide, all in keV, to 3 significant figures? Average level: 8.40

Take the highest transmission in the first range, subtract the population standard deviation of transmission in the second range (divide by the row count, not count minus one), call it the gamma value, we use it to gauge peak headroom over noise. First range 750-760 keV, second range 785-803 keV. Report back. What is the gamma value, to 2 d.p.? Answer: 8.40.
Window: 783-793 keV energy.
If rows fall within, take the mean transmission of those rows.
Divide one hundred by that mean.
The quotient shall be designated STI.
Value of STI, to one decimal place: 11.3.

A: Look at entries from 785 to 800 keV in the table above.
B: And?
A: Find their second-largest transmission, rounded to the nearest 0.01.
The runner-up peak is 9.14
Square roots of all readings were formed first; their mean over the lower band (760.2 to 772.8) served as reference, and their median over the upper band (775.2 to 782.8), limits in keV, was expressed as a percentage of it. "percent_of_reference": 101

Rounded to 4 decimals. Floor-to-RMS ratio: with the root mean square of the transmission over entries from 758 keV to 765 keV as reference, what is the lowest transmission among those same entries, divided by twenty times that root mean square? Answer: 0.0475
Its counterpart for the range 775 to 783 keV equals 0.0489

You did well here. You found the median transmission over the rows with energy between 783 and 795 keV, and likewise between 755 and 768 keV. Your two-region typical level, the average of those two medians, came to 9.0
